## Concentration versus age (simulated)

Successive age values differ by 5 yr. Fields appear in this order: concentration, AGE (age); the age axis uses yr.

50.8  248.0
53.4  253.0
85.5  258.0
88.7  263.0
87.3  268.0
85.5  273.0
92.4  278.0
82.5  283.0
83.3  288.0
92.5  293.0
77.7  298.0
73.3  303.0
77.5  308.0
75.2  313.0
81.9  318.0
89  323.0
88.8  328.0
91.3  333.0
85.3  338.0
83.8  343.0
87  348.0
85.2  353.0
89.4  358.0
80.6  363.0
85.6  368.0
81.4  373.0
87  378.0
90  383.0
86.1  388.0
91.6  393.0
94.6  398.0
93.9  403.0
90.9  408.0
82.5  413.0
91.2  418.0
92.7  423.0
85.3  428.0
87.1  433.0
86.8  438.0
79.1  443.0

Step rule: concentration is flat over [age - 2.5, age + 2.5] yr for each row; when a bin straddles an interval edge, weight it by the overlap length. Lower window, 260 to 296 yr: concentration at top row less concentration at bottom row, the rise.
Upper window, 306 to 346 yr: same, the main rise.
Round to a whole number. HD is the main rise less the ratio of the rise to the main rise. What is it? 6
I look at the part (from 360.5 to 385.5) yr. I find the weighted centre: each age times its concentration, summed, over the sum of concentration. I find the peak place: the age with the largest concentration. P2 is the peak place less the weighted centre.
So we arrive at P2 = 9.8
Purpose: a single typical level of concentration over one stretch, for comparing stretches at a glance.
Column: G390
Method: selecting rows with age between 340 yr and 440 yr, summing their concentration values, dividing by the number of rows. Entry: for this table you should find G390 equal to 88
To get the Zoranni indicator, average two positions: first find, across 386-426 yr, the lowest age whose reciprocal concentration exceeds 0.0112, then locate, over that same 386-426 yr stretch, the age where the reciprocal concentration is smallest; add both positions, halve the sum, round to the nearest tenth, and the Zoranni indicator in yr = 393.0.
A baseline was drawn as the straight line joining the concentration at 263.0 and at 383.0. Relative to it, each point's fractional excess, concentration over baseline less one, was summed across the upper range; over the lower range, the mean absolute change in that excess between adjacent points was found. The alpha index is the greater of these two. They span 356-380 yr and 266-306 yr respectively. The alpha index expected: 0.077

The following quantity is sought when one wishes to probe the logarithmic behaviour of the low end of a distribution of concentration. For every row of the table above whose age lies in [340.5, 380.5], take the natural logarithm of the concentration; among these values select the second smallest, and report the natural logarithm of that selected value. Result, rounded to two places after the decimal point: 1.48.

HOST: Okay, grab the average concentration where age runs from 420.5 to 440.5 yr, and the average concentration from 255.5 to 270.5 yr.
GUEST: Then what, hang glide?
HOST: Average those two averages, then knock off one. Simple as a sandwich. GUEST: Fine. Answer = 86.6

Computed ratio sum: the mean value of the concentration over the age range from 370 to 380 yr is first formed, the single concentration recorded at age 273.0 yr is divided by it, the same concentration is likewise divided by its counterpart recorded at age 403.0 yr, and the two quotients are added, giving 1.93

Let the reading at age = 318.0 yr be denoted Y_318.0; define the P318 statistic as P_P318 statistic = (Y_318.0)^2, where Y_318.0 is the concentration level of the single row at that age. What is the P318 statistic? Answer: 6708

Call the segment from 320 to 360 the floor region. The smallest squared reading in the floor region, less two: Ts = 7020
